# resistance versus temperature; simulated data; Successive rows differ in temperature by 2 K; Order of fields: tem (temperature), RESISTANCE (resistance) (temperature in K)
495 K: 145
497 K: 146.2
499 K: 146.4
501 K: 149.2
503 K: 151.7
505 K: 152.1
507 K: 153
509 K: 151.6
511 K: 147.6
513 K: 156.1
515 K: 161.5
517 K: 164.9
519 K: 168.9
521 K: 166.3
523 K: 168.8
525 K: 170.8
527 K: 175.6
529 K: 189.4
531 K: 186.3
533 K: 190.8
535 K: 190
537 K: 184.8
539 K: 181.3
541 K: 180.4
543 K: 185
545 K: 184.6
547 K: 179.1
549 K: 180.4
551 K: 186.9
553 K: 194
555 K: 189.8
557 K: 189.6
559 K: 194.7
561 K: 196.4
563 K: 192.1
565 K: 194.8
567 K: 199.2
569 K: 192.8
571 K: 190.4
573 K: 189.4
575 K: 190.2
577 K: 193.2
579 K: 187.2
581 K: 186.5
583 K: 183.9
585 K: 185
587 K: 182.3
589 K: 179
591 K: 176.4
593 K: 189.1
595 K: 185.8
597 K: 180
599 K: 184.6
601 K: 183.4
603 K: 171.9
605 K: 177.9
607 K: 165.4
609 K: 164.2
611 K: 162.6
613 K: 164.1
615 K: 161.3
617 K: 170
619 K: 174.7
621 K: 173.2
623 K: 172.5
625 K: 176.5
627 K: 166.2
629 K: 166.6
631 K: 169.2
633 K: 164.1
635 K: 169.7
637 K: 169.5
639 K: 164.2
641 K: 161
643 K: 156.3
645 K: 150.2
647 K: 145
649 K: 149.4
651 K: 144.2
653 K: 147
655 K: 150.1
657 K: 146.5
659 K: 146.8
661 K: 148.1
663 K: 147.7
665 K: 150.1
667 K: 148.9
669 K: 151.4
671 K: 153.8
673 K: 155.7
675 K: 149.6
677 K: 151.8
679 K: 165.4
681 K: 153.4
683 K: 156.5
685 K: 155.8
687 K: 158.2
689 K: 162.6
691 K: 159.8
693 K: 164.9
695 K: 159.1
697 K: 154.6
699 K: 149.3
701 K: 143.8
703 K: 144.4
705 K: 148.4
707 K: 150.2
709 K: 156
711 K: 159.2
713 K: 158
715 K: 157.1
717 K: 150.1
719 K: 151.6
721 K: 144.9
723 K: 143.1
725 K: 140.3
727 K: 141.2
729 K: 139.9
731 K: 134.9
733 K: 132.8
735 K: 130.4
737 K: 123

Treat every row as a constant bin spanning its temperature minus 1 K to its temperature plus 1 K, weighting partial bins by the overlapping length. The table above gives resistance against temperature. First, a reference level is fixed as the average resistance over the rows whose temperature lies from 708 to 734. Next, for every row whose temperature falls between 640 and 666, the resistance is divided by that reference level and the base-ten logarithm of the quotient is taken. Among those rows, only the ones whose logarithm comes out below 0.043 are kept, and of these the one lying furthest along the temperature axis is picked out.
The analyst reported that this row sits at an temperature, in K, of 665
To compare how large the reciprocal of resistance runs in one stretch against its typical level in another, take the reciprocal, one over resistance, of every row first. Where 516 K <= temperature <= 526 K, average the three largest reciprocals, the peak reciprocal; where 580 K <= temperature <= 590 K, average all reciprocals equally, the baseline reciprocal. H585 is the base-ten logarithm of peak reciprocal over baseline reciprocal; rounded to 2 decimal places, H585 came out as 0.04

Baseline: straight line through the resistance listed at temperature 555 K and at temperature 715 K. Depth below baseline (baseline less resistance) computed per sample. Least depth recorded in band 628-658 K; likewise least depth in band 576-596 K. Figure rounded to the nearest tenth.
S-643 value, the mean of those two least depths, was -2.2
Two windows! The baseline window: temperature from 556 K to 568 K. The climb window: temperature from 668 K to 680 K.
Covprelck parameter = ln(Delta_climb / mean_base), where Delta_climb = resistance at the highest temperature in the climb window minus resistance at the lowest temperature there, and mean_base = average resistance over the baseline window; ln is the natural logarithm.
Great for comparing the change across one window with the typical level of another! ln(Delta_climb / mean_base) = -2.6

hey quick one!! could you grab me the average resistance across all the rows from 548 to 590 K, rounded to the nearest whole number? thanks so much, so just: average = 189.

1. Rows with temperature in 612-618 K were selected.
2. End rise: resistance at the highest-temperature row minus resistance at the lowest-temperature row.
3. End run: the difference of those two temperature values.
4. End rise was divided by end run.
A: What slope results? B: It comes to 1.5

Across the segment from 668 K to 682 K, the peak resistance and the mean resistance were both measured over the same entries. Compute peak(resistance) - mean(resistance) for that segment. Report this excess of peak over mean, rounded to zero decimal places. 11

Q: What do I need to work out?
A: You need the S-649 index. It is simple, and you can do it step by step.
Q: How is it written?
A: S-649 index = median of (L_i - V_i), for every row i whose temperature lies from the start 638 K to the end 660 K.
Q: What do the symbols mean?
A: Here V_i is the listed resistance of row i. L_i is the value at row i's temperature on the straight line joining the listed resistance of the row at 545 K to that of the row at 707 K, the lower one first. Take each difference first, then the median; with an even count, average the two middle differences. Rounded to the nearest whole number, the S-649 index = 13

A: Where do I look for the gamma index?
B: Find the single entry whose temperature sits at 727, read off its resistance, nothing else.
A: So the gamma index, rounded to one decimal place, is 141.2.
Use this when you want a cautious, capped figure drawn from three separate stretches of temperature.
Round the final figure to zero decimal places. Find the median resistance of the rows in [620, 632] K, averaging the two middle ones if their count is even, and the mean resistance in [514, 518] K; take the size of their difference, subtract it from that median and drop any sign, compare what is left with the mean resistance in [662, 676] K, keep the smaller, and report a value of 151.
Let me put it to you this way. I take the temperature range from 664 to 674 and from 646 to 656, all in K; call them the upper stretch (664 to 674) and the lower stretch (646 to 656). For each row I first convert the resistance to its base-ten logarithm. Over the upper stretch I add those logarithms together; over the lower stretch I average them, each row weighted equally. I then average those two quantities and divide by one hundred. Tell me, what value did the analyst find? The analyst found 0.0654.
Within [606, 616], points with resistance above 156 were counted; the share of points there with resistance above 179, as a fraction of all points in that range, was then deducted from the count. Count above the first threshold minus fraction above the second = 5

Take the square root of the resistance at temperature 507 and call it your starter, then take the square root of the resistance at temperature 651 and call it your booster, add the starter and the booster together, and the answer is 24.4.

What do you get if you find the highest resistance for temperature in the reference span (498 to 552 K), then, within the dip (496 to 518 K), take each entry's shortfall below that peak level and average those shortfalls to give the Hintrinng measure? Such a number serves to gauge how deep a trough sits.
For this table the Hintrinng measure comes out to 38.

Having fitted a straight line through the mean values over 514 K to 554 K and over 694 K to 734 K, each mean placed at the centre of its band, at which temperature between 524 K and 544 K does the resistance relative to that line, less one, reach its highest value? 533 K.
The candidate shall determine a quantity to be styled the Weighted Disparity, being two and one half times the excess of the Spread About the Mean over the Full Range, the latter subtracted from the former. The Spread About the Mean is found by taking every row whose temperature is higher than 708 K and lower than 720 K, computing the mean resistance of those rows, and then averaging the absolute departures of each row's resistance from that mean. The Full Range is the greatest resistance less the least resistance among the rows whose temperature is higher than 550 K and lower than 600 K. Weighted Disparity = -50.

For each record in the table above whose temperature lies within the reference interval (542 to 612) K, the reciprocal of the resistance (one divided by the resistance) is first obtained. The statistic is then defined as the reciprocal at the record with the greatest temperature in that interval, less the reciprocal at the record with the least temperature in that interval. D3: 0.0007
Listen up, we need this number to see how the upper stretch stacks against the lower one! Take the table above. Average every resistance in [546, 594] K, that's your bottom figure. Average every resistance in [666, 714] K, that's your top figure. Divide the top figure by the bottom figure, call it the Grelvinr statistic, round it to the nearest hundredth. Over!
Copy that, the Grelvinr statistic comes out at 0.82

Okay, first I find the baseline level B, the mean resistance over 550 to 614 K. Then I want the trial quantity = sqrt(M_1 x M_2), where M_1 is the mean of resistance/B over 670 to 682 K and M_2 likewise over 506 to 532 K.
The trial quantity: 0.870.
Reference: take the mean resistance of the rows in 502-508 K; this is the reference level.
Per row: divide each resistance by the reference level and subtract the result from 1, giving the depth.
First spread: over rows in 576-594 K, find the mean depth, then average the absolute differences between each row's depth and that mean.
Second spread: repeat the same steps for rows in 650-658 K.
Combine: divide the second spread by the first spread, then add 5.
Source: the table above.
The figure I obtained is 5.42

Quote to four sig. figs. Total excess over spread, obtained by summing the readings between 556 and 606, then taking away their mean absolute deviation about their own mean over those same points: 4670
